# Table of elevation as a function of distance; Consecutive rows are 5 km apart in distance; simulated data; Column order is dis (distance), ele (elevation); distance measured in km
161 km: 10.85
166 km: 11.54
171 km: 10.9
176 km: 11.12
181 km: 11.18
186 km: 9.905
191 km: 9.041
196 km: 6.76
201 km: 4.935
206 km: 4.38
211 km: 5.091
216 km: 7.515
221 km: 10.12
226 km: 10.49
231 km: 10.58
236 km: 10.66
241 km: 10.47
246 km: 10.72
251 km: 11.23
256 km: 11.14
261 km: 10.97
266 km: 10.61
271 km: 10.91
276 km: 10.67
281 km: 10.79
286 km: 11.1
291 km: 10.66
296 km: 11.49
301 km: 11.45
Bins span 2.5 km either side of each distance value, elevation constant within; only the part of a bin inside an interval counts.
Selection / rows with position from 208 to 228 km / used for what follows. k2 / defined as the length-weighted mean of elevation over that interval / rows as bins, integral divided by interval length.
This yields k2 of 8.2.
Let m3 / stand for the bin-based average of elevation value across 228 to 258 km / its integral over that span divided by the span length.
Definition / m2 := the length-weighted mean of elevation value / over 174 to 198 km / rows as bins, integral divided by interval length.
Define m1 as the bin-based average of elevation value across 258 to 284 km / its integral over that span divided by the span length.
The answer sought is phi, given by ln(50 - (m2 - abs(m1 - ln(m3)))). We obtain 3.89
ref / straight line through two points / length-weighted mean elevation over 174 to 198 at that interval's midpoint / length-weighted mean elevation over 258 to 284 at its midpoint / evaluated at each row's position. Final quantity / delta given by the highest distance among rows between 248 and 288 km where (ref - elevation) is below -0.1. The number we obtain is 271 km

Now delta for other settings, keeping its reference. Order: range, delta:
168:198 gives 186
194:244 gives 236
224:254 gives 251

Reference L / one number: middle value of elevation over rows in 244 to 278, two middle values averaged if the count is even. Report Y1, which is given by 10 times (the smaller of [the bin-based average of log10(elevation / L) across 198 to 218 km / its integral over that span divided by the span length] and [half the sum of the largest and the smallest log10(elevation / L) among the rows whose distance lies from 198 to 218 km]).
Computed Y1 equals -3.10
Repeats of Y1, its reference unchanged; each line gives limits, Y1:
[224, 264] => -0.05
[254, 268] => -0.02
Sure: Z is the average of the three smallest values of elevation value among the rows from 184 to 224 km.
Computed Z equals 4.8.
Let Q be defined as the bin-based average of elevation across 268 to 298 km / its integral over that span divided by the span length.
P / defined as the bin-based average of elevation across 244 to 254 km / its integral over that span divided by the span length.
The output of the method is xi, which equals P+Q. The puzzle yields 21.9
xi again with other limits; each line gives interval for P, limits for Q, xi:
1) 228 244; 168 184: 21.6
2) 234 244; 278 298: 21.6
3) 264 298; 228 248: 21.5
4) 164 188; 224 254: 21.6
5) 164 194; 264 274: 21.3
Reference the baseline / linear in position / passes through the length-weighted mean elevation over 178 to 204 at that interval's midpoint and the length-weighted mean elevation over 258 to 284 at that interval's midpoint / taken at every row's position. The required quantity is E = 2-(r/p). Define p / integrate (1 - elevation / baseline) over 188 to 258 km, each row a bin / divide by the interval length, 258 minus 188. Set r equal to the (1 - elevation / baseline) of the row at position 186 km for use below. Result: 5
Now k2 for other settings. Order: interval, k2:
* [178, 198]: 9.3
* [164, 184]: 11.1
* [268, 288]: 10.9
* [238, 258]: 10.9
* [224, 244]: 10.6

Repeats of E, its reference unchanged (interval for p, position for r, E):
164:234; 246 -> 0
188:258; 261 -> 3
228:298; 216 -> 8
